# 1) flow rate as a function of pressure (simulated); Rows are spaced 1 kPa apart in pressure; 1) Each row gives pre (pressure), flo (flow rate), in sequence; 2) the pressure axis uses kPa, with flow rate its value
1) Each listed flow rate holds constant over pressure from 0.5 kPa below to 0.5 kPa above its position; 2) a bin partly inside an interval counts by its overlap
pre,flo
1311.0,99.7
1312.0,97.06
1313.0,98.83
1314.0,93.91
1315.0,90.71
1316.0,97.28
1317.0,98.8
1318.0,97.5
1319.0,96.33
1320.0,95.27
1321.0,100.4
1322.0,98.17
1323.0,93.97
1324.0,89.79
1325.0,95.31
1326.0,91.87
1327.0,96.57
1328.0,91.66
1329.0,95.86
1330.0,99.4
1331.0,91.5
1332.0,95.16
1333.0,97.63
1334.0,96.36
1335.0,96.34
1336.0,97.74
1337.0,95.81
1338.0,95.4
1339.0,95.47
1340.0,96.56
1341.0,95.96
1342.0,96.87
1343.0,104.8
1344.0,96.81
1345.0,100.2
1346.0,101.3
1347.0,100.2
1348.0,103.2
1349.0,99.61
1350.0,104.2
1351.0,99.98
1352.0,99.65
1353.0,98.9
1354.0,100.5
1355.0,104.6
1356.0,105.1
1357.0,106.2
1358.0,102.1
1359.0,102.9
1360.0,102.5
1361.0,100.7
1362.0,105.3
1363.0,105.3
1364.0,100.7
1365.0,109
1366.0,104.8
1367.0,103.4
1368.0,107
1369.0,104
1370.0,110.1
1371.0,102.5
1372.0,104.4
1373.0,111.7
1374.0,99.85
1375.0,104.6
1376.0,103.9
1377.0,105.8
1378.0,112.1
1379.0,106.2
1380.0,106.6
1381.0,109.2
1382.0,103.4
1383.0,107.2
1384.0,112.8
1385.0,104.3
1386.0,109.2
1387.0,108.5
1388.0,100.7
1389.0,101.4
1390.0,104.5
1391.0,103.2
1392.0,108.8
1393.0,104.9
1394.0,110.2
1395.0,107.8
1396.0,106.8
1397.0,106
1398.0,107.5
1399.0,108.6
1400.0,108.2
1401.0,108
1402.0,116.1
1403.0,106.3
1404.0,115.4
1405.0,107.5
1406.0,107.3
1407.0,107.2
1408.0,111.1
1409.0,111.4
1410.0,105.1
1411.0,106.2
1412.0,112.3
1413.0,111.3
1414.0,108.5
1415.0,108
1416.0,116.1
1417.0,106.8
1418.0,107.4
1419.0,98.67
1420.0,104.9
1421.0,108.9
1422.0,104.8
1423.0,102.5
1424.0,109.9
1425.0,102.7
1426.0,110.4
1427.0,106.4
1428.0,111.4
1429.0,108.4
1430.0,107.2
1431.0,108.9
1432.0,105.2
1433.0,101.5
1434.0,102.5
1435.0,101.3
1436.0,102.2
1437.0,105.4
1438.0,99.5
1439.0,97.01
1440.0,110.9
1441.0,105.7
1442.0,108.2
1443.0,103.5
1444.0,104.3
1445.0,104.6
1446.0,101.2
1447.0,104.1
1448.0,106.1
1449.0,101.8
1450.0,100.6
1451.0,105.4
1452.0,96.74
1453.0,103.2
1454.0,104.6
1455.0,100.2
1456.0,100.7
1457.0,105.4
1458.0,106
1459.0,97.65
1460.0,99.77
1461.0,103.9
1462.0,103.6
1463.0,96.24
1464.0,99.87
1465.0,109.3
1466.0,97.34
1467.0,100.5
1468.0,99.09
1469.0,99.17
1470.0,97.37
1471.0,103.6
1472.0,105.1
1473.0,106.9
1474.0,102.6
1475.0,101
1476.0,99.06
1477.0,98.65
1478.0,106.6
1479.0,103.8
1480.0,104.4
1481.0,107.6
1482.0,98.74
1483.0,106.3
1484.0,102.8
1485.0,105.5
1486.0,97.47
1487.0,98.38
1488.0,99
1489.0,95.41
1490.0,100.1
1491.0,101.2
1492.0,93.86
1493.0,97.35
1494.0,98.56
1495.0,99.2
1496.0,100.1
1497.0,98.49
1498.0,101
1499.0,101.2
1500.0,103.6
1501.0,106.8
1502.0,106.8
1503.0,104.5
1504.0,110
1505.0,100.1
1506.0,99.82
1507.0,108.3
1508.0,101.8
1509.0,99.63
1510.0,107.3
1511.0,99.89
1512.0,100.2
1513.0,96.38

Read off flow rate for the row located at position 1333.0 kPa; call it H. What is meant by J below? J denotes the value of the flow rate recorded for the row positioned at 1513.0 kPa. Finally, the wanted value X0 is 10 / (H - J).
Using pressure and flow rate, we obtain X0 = 8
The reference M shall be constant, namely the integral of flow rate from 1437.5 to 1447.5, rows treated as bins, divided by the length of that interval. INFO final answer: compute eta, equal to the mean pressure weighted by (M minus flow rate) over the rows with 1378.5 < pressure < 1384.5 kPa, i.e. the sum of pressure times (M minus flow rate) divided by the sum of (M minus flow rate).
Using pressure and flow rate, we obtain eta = 1382.2 kPa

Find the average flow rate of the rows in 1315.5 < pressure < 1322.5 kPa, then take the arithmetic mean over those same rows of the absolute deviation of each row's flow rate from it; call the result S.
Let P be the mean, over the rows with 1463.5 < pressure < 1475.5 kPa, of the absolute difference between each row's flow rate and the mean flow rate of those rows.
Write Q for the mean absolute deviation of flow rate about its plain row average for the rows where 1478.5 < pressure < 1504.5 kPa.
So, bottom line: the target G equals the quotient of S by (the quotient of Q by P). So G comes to 1.1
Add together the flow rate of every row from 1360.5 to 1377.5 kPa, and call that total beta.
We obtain 1783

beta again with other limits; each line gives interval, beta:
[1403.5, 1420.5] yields 1845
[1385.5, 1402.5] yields 1820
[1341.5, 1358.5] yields 1724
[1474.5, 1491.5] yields 1726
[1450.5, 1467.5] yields 1730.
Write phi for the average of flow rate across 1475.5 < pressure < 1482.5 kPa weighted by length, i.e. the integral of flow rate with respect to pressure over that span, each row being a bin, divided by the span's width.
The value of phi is 103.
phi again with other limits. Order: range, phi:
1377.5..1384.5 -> 108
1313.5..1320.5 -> 96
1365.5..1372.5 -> 105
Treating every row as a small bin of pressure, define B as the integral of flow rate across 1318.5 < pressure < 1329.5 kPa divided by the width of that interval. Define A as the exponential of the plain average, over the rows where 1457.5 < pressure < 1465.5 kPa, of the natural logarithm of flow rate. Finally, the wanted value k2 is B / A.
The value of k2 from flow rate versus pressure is 0.93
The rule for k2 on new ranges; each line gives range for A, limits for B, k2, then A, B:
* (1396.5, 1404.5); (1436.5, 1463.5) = 0.94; 109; 103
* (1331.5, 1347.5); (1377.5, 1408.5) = 1.10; 98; 108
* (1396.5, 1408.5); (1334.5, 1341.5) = 0.88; 109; 96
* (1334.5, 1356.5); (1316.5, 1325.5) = 0.97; 99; 96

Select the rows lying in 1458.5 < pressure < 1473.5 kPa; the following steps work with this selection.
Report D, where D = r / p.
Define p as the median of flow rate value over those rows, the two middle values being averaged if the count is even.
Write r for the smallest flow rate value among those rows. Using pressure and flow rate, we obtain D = 0.964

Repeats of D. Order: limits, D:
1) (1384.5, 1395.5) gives 0.960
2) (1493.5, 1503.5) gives 0.974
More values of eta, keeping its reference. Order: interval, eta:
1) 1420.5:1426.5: 1423.8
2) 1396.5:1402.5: 1400.3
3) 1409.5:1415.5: 1412.9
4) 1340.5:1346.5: 1343.0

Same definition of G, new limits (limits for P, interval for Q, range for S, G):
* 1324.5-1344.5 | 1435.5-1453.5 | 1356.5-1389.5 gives 1.8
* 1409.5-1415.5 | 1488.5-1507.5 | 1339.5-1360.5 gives 1.6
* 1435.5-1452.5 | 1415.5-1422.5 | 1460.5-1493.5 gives 2.8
